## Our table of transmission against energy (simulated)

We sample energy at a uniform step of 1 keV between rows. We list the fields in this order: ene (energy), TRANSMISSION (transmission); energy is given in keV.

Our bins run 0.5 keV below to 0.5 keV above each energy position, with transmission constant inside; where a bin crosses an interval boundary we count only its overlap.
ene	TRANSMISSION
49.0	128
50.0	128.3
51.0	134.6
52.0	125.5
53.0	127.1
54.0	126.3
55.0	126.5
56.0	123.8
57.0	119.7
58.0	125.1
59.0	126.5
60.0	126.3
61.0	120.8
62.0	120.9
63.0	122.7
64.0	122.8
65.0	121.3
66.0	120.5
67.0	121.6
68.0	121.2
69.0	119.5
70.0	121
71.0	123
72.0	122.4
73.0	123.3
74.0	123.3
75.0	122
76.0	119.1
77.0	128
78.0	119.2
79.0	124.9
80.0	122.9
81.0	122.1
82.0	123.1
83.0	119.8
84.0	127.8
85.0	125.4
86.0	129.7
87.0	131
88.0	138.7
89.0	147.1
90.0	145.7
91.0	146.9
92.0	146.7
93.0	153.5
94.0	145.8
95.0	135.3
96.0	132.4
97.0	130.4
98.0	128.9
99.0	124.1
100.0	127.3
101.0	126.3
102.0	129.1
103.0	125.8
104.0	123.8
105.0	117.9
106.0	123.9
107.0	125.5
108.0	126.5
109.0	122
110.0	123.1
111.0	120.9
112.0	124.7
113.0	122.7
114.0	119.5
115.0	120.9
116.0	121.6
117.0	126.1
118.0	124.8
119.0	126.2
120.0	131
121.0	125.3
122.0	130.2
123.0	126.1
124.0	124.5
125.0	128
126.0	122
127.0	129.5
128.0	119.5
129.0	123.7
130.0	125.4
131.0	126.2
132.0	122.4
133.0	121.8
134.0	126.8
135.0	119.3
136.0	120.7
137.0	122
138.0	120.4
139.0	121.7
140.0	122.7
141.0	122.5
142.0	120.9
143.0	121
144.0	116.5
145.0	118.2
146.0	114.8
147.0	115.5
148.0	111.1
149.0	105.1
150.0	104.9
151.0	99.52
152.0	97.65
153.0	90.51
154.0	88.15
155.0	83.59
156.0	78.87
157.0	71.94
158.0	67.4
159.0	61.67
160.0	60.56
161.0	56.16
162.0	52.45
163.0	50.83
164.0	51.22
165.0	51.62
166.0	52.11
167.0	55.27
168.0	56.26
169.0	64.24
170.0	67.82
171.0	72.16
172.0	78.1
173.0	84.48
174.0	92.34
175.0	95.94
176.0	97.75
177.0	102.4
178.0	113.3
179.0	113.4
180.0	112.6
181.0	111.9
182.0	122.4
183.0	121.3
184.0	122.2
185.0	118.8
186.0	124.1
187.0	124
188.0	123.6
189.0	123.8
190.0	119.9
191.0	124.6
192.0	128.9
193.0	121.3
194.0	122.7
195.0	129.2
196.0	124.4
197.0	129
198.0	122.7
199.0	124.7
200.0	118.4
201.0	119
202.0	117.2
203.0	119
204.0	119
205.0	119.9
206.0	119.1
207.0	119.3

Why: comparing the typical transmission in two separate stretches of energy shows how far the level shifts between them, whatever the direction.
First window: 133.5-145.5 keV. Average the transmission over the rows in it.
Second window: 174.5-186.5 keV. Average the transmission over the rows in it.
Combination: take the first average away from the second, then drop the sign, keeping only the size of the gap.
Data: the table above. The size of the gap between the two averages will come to 8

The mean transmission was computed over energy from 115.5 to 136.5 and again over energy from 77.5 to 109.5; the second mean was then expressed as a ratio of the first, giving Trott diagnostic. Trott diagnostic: 1.04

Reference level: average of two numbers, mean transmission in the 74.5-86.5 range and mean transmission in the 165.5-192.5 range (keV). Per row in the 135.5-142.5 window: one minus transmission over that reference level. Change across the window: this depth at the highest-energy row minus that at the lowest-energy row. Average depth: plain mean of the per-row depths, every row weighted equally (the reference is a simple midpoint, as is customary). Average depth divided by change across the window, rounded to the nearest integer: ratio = 46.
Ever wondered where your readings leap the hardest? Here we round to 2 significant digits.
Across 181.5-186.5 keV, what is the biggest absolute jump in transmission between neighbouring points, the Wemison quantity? 5.3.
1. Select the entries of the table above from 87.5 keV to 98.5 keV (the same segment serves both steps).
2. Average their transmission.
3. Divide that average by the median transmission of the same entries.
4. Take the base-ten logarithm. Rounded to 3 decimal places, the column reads -0.014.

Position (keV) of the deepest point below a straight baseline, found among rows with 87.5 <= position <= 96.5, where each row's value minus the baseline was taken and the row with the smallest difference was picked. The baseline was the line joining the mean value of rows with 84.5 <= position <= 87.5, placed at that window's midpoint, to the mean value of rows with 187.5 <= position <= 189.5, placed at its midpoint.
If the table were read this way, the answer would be 96.0 keV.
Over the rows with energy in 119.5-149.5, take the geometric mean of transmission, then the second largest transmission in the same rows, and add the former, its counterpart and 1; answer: 253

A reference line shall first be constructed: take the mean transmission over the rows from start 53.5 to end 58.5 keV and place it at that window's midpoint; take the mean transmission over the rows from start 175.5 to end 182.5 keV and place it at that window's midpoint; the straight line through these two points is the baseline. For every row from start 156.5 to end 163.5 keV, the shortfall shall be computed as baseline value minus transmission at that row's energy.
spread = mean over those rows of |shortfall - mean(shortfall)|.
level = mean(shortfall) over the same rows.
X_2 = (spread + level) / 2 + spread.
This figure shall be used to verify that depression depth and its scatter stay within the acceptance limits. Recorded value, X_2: 35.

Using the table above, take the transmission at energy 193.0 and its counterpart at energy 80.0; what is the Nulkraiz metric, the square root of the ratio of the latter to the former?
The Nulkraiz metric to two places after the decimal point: 1.01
